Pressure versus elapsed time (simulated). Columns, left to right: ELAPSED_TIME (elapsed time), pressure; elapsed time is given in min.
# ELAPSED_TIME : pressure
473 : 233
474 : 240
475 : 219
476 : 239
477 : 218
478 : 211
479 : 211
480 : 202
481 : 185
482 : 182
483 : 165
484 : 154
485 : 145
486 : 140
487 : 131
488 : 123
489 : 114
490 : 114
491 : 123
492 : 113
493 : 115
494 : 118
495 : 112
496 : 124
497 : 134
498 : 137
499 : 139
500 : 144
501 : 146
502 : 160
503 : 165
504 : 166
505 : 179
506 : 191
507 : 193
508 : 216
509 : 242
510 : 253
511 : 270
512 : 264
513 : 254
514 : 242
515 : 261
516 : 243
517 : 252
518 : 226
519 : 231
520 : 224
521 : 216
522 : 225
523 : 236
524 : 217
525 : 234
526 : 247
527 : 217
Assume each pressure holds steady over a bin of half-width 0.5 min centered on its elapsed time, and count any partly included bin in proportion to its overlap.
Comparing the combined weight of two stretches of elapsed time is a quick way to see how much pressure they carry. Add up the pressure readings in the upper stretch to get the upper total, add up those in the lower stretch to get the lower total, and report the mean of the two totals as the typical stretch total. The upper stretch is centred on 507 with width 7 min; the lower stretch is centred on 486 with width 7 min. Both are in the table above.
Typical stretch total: 1206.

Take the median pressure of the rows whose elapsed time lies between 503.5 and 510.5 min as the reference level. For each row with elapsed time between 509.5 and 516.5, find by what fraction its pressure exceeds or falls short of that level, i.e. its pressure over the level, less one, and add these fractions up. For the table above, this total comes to 2.3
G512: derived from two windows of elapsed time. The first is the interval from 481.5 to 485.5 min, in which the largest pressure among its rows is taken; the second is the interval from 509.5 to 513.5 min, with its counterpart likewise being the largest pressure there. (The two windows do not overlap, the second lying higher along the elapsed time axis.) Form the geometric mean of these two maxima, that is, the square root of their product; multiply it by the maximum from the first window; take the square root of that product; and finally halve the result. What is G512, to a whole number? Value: 100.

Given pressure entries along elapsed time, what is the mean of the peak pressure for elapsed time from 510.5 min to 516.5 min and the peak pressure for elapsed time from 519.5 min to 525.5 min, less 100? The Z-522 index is 153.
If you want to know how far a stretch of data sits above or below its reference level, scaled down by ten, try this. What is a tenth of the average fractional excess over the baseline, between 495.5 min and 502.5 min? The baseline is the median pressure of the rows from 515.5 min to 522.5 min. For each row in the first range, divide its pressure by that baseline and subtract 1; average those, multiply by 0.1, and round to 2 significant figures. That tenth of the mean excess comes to -0.038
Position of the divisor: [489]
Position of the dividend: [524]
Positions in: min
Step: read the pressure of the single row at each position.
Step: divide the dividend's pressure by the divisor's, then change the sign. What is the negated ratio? -1.90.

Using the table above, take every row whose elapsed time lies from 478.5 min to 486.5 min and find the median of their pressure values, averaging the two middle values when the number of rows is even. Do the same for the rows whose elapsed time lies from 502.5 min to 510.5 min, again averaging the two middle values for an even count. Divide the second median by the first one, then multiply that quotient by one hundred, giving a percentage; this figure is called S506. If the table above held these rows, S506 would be 111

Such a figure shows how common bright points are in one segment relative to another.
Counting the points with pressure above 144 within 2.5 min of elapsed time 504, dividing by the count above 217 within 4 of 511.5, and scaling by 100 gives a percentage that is 71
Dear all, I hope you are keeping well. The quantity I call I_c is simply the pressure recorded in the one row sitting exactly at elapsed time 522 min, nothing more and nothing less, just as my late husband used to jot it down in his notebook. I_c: 225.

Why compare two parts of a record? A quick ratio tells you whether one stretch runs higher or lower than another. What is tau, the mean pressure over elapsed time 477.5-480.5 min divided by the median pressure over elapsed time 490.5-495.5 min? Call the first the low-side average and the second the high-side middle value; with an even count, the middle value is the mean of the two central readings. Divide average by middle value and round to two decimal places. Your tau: 1.81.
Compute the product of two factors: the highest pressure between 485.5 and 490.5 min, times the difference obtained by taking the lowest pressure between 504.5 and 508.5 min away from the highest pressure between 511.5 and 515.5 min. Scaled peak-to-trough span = 11900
